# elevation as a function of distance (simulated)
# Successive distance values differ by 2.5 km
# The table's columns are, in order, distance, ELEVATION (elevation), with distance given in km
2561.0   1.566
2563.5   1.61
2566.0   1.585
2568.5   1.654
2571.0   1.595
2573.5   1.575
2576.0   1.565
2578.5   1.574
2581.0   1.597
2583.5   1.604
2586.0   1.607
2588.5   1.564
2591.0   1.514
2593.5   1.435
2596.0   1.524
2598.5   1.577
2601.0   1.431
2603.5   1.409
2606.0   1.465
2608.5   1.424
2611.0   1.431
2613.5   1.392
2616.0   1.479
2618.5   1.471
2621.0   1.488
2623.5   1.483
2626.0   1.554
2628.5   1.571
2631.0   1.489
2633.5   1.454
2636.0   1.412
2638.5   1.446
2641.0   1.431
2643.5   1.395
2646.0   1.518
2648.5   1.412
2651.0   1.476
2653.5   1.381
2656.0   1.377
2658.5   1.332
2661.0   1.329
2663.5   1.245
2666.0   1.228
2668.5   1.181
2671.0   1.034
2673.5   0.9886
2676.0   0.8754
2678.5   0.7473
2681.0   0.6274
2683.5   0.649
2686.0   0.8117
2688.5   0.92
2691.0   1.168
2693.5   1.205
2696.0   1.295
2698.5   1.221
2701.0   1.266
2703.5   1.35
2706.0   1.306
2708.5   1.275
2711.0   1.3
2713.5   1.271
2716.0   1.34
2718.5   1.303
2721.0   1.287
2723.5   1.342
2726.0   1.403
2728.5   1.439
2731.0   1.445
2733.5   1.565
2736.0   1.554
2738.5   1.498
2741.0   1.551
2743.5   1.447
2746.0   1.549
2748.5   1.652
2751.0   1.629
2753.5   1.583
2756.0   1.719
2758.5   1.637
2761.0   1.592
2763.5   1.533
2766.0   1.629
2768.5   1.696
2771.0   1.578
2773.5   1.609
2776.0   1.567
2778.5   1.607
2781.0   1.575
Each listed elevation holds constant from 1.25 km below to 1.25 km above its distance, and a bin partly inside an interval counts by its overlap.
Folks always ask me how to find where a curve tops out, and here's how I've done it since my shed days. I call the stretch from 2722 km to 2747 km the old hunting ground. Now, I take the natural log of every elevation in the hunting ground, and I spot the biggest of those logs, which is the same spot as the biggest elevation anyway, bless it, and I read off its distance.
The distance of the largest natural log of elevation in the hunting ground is 2733.5 km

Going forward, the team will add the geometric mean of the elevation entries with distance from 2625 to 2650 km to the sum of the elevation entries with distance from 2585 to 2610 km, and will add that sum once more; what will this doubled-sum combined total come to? 31.4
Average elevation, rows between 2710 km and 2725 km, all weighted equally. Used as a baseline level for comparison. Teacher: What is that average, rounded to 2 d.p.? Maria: 1.31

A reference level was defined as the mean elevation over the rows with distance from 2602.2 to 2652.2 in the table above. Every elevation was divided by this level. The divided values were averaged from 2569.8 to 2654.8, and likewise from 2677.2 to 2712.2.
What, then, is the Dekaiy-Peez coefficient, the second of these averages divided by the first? 0.72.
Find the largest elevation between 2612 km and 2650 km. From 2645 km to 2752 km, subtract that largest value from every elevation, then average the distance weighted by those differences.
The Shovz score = 2687.1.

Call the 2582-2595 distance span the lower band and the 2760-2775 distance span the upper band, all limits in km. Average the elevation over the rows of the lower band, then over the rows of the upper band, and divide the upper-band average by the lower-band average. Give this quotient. 1.04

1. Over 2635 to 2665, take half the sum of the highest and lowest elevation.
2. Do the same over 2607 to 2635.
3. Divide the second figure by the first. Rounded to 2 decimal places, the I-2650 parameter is 1.07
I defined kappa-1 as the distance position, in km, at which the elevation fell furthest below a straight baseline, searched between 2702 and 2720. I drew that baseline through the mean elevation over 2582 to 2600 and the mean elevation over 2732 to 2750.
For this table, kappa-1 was 2713.5 km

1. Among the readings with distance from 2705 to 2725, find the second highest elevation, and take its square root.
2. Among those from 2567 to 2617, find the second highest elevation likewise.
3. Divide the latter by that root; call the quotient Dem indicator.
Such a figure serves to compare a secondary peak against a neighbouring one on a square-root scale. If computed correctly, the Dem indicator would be 1.39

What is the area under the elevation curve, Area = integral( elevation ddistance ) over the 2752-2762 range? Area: 16.3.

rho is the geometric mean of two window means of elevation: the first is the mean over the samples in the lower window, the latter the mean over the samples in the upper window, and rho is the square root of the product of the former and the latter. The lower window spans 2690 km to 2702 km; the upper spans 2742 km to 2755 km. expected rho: 1.39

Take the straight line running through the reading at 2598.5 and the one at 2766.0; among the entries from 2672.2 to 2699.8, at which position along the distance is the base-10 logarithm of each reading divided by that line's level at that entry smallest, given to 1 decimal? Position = 2681.0 km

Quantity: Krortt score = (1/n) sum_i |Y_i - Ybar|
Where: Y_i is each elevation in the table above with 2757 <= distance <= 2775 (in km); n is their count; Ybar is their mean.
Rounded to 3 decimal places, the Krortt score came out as 0.037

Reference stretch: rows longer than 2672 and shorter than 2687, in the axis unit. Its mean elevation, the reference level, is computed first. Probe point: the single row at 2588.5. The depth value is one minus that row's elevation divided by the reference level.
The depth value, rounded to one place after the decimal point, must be -1.0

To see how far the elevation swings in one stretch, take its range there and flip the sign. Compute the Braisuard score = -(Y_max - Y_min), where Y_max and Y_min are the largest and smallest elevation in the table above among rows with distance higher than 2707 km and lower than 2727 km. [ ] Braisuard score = -0.13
